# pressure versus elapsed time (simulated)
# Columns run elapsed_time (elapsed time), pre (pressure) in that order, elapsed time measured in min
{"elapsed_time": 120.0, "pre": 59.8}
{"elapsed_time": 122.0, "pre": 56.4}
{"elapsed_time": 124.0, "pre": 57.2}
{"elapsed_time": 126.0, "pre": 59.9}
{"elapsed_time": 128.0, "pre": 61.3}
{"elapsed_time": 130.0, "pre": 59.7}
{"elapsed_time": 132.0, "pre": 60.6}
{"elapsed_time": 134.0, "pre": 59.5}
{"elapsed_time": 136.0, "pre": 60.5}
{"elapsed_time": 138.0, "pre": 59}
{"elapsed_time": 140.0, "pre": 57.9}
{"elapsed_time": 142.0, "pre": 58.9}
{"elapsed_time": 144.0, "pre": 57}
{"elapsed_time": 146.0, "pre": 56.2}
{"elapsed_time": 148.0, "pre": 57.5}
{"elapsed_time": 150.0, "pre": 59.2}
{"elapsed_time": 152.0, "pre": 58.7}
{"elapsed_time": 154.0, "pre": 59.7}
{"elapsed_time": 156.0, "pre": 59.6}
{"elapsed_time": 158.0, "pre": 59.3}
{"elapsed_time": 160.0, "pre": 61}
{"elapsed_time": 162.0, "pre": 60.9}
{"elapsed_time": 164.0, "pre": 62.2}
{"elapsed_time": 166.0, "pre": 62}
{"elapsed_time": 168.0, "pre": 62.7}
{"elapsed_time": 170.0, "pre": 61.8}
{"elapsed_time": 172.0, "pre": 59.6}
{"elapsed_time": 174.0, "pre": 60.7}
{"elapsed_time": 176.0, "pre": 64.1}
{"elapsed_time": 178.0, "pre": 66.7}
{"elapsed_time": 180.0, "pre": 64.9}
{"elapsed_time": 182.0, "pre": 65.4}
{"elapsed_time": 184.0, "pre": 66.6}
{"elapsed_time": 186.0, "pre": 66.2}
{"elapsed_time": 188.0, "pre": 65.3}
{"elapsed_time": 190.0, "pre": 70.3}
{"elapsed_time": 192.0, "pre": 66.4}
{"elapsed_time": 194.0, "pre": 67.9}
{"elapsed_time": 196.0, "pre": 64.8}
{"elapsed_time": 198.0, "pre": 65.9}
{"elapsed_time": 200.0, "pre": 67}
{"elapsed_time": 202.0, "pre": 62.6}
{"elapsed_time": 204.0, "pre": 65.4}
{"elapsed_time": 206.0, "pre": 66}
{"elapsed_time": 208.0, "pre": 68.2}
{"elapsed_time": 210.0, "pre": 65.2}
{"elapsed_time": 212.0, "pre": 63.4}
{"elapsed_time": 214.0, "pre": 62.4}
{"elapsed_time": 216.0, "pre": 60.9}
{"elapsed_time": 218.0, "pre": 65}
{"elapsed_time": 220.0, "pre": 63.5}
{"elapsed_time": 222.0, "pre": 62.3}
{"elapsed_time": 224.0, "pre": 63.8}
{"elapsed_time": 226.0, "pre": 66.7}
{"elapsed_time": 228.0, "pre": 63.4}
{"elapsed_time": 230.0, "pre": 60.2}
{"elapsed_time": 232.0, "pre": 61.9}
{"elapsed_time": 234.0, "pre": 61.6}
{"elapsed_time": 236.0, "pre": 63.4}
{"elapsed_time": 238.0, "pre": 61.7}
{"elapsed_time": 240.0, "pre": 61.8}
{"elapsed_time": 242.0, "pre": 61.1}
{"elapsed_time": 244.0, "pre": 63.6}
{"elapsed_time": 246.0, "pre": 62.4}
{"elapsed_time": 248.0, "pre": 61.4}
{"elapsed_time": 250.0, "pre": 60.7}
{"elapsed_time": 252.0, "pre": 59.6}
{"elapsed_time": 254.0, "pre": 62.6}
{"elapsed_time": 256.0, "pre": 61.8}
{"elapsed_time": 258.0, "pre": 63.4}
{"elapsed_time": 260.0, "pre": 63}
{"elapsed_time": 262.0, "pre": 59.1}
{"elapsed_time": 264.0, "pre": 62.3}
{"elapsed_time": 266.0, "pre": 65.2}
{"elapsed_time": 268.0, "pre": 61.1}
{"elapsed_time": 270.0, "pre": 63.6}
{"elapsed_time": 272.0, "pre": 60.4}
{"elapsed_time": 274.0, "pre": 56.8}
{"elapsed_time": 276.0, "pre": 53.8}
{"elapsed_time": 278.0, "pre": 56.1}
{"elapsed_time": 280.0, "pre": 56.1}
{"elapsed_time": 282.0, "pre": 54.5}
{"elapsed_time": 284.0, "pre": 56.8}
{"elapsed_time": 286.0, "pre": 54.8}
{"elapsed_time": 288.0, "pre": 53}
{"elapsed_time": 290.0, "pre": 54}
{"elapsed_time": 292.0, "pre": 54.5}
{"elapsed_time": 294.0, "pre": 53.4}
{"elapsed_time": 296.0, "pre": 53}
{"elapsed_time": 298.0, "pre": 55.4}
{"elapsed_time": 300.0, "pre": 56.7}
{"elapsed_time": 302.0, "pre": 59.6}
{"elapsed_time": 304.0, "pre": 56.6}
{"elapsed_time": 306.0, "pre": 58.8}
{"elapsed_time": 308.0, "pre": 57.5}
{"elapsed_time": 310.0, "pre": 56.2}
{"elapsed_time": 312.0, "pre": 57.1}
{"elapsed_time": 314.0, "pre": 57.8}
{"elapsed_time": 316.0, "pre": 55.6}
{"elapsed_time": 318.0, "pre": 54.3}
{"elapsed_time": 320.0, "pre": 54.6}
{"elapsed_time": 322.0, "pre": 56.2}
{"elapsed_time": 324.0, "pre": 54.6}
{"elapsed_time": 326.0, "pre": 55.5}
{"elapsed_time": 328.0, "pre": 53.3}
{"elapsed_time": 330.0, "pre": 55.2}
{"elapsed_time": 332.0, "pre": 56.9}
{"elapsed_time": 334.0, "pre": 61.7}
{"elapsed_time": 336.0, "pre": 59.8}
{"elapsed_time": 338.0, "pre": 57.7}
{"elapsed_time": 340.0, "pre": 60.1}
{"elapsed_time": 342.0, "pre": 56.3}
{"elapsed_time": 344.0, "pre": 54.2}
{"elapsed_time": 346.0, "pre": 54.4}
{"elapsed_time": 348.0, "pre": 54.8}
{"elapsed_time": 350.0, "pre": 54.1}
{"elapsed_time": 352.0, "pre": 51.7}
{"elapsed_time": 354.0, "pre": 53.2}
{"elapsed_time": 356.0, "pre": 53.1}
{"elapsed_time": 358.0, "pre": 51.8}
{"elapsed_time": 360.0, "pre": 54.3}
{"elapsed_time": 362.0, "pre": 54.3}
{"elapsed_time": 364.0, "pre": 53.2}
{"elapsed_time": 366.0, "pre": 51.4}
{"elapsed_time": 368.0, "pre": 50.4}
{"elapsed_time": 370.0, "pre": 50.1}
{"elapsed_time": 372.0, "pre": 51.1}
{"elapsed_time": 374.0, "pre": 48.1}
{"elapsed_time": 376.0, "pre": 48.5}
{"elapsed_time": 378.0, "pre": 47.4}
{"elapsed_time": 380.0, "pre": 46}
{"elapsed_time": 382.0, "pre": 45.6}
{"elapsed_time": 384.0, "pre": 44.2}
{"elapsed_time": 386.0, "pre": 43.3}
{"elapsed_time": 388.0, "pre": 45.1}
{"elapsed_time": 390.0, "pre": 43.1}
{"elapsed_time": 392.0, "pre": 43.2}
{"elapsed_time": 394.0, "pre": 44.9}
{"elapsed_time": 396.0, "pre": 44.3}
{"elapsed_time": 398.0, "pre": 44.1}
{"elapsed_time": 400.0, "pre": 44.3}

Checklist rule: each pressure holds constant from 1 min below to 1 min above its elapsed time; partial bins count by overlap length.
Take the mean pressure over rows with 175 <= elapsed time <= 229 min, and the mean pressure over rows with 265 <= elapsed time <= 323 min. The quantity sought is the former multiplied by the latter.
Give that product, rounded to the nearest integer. 3695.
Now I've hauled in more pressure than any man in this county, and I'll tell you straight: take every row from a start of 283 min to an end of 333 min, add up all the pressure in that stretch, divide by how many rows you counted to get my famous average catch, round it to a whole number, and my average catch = 56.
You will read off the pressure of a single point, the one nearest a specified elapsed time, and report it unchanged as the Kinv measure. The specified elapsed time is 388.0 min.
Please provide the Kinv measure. 45.1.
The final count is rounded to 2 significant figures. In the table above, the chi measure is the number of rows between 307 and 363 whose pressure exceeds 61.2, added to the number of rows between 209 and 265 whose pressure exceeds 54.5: 29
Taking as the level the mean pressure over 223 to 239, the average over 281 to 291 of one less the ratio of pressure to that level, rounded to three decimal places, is 0.131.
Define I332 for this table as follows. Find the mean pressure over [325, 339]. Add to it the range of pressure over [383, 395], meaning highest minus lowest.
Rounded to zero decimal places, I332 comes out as 59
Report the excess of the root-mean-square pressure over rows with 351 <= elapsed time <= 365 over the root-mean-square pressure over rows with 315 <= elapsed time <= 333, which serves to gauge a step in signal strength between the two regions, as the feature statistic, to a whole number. -2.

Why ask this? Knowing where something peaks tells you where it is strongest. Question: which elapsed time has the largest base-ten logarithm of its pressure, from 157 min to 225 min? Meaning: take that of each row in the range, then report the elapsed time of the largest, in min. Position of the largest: 190.0 min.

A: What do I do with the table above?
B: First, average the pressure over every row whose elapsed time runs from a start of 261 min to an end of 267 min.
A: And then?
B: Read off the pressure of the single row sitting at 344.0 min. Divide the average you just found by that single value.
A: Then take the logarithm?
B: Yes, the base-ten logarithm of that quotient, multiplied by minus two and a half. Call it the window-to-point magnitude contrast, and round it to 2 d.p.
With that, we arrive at -0.15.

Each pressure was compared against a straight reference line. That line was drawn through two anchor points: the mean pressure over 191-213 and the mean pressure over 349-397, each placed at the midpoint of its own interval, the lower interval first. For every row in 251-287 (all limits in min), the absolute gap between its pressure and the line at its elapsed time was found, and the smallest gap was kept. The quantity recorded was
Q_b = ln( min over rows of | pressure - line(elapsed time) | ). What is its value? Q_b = -0.4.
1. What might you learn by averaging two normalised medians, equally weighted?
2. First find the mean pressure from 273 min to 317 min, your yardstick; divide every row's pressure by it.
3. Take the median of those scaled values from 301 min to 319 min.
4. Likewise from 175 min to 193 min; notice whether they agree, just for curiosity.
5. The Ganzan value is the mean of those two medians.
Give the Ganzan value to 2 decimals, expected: 1.10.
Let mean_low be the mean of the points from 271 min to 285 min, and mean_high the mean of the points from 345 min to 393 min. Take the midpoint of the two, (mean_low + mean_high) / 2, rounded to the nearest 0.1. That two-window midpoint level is 53.0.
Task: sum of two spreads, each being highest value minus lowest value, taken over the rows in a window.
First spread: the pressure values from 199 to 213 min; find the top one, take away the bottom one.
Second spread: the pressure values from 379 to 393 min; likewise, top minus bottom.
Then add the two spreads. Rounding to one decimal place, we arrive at 8.5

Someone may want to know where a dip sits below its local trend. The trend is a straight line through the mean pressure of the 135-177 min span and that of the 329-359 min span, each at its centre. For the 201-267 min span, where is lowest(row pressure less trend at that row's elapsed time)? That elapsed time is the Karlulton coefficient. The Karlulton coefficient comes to 262.0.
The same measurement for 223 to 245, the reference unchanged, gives 230.0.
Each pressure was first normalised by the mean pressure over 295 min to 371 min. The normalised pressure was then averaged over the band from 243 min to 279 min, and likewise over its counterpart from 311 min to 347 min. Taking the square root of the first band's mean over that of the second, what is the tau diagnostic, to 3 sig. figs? 1.04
